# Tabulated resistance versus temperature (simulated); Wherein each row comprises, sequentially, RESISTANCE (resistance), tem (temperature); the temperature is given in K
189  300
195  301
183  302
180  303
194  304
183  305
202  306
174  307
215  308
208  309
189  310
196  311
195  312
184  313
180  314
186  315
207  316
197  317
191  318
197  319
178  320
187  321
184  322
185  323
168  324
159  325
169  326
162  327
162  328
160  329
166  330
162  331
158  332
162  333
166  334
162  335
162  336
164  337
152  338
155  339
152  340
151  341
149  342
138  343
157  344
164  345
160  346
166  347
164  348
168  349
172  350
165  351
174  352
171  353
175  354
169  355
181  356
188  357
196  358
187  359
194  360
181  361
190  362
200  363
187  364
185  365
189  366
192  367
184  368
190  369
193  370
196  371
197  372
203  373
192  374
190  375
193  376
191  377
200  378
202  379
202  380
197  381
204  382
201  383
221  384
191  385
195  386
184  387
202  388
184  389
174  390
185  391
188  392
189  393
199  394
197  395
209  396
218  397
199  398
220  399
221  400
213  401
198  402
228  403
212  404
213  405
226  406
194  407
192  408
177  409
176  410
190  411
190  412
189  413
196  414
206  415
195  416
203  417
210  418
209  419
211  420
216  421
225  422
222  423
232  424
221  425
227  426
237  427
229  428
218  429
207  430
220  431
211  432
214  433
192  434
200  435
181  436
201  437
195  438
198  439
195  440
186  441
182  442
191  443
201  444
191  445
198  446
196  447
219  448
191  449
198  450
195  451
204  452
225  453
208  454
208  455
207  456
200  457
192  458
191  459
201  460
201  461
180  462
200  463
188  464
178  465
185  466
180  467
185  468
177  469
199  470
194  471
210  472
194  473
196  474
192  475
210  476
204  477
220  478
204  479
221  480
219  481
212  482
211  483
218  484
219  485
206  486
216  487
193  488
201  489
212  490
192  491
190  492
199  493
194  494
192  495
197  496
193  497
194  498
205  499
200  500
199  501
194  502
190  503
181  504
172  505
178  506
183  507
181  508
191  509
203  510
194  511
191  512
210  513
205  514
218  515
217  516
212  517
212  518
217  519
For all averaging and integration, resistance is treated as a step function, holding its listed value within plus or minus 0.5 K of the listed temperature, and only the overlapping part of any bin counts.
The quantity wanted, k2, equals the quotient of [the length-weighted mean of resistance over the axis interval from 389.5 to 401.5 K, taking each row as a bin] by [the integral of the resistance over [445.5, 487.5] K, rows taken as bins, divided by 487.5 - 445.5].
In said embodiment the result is 1.00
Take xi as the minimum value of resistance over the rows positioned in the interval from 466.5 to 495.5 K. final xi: 177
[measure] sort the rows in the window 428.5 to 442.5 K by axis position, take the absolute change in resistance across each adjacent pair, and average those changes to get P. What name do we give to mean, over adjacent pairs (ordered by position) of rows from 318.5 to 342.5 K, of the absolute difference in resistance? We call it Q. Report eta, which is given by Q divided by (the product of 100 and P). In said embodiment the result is 0.0055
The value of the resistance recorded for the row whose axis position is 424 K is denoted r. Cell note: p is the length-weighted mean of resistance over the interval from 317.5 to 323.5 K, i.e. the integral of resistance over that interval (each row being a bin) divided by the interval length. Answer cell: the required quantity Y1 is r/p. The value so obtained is 1.24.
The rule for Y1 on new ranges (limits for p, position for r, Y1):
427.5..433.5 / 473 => 0.90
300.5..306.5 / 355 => 0.89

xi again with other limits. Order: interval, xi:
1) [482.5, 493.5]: 190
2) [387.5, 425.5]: 174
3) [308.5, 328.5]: 159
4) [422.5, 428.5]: 221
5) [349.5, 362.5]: 165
